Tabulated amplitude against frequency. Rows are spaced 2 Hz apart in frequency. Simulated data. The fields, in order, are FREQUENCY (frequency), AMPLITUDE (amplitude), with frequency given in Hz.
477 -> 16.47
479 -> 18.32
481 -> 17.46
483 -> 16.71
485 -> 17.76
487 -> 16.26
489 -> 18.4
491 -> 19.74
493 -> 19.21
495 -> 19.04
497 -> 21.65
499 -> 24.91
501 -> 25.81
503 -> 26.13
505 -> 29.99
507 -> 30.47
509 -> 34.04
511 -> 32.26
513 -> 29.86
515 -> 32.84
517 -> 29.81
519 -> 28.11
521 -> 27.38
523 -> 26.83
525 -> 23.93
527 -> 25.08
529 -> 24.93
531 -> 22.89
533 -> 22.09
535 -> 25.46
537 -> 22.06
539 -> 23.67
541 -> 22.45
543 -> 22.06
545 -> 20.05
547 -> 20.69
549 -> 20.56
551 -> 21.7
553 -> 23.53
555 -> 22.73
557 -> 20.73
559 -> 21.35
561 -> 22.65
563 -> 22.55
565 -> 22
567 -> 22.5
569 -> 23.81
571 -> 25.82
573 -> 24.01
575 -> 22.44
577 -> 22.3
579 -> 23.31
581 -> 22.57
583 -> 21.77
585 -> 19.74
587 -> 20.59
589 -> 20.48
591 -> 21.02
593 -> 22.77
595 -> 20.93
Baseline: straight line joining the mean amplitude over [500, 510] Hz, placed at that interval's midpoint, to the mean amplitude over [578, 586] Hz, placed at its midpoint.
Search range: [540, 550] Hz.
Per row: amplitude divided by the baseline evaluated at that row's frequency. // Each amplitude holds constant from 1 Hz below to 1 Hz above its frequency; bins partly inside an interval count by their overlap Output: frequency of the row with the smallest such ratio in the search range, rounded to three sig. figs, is 545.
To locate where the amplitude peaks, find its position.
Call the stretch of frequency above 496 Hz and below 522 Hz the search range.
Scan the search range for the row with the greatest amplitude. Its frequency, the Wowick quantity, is 509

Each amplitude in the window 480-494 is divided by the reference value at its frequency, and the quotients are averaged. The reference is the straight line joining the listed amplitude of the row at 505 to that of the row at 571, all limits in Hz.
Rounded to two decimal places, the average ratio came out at 0.58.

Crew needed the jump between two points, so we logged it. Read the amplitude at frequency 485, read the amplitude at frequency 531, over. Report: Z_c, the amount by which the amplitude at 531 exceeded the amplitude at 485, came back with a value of 5.1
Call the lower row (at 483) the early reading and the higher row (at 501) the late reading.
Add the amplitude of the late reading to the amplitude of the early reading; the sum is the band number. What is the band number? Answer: 43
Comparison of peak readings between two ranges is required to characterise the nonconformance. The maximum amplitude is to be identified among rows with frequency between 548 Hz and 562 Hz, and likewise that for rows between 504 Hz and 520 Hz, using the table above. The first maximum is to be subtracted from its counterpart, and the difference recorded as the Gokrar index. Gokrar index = 11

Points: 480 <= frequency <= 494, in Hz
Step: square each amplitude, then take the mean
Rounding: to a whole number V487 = 323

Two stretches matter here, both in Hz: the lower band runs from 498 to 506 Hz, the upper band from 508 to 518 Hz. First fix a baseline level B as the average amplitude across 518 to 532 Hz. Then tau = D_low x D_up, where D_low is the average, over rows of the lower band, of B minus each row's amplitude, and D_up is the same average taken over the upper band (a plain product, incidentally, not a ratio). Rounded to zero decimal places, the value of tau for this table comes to 7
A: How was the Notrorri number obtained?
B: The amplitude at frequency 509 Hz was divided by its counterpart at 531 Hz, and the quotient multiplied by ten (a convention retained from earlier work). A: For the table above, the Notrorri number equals 14.9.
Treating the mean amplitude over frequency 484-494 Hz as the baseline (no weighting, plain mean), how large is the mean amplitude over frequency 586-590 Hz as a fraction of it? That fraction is 1.12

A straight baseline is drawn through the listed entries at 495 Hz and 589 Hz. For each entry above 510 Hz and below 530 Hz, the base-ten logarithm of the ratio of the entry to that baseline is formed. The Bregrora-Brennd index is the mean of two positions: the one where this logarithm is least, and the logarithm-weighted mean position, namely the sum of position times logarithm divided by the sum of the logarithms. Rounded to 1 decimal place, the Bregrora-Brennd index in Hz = 521.7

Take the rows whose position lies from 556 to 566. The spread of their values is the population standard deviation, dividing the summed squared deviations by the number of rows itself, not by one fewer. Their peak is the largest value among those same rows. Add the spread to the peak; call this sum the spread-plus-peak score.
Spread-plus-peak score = 23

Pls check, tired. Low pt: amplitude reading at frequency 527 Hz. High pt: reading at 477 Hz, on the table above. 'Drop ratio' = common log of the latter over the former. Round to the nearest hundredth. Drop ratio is -0.18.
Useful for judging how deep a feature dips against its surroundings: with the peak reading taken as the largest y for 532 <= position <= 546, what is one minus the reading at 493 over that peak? 0.2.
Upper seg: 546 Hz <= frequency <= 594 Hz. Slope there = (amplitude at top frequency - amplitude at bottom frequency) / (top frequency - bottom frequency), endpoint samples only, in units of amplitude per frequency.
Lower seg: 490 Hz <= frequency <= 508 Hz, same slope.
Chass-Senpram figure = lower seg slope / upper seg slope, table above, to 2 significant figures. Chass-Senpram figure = 15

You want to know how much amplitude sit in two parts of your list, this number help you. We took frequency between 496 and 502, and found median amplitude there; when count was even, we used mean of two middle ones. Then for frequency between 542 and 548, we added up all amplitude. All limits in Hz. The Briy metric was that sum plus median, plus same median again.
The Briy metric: 113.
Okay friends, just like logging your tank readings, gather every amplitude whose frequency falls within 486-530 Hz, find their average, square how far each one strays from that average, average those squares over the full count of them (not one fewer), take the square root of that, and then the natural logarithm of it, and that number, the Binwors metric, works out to 1.60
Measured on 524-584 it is 0.34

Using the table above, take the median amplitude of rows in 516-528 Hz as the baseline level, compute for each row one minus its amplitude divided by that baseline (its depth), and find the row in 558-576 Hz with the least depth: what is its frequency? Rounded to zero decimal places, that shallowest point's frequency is 571 Hz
